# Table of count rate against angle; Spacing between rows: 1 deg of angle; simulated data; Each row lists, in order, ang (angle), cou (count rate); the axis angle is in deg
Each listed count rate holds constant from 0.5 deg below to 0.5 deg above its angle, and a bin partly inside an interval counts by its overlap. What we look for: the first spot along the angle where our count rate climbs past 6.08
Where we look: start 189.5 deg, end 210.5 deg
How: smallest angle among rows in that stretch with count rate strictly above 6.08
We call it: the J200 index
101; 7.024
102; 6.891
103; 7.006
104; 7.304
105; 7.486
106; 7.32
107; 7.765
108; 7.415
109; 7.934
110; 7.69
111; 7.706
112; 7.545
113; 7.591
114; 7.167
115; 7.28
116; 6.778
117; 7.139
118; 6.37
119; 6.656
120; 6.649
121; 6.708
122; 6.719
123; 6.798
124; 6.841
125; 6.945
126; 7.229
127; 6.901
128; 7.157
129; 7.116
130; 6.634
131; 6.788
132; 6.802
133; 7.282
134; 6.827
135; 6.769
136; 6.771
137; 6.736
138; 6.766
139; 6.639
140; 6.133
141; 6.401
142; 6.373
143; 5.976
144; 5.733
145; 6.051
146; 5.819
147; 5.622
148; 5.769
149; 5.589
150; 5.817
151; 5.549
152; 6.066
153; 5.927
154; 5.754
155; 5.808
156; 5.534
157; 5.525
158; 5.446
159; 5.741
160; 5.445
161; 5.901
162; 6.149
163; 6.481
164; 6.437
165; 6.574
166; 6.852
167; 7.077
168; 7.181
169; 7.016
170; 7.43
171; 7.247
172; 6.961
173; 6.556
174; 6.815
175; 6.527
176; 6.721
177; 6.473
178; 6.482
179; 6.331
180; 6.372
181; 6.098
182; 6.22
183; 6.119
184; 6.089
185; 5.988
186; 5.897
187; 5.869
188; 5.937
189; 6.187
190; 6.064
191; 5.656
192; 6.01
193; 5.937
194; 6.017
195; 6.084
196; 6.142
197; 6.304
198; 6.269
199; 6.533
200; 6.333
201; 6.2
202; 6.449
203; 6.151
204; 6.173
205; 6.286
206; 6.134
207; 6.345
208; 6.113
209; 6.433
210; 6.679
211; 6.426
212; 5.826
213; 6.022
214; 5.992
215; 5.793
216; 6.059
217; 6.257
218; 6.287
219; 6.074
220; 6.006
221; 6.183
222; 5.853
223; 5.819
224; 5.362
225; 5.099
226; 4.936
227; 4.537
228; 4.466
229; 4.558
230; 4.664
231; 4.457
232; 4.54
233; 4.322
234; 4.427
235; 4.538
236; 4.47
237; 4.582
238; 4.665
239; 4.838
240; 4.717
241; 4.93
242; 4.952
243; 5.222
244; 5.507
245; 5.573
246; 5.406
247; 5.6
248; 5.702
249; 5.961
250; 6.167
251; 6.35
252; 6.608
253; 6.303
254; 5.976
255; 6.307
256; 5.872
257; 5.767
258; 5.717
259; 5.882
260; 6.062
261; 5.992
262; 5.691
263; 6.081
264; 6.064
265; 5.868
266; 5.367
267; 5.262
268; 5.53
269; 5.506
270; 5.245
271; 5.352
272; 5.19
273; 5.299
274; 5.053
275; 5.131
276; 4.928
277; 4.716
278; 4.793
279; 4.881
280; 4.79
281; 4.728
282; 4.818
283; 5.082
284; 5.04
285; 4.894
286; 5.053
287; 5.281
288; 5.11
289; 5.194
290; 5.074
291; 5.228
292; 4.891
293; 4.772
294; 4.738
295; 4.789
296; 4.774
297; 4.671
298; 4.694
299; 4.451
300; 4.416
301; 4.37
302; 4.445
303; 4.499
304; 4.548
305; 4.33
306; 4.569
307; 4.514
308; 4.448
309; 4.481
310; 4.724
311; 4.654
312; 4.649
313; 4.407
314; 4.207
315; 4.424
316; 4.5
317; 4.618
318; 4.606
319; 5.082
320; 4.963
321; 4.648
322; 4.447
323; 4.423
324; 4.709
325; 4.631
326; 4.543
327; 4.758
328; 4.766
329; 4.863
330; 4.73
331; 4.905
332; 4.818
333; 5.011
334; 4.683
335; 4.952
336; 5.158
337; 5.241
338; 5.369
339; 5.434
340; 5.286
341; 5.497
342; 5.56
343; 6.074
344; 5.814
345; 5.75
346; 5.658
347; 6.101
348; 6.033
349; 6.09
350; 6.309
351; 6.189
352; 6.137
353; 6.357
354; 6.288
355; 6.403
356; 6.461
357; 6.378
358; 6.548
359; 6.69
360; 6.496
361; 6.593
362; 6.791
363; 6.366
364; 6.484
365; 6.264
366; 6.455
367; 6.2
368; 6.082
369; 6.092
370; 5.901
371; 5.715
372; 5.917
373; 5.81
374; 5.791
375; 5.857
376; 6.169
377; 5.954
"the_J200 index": 195 deg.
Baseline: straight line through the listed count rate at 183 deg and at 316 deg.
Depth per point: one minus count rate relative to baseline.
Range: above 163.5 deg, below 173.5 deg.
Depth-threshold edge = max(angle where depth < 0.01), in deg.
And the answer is 173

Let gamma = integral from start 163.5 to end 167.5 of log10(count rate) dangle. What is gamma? 3.3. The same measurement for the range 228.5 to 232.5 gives 2.6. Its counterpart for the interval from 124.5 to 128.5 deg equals 3.4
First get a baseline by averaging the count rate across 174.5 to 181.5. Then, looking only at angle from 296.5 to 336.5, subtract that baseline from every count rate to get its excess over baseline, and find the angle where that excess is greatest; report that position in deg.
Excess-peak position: 336 deg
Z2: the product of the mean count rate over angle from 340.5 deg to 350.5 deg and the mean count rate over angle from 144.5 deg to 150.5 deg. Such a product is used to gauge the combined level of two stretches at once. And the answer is 34.0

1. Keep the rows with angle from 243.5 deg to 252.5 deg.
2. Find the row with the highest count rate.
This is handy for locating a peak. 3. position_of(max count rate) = 252 deg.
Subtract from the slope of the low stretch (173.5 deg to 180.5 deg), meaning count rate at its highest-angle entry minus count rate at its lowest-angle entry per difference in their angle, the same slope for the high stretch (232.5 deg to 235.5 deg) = -0.18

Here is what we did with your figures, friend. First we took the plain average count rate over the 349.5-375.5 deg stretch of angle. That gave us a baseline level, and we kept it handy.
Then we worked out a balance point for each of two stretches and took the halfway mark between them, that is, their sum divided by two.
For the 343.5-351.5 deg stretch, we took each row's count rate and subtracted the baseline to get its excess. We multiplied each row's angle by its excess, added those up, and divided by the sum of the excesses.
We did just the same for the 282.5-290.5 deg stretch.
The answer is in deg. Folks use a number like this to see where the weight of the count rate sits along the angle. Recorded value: 316.2 deg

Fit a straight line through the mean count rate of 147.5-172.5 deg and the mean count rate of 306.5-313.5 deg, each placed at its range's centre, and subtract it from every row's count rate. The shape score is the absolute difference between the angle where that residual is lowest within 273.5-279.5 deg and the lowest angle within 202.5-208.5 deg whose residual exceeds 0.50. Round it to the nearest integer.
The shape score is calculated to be 72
